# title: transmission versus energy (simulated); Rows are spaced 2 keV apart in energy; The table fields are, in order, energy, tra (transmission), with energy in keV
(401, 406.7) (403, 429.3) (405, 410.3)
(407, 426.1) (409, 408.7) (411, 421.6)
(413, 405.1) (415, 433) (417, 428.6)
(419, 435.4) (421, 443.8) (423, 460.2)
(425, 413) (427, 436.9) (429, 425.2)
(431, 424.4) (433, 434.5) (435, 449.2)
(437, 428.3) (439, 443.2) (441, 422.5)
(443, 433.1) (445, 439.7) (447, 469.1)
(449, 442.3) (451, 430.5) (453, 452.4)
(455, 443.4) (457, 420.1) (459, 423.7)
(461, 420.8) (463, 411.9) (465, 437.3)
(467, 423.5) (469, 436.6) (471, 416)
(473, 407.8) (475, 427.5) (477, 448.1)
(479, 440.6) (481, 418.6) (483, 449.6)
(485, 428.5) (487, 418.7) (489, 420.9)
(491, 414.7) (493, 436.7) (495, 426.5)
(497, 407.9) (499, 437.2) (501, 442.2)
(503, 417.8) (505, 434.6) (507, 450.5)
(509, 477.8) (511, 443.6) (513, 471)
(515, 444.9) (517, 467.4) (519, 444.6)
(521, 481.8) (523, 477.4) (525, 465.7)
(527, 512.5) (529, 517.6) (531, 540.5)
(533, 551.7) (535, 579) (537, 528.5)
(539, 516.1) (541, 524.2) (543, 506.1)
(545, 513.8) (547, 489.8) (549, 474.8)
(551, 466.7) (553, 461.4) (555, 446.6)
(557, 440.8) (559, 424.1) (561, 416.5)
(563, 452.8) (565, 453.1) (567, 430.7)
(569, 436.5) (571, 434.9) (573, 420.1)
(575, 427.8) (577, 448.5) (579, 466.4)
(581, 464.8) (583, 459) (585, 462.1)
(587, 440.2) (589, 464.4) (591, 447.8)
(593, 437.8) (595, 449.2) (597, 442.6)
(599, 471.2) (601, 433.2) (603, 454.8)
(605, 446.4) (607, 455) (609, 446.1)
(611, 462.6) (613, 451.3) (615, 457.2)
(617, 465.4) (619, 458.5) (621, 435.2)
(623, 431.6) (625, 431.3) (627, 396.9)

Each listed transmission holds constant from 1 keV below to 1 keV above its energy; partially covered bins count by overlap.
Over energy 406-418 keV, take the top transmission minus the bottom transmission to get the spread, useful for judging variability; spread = 28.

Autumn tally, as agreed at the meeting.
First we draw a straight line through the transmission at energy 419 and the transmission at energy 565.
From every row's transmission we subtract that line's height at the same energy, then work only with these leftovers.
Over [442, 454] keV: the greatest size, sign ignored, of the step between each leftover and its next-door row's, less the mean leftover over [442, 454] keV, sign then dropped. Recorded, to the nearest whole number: 24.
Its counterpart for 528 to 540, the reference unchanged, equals 39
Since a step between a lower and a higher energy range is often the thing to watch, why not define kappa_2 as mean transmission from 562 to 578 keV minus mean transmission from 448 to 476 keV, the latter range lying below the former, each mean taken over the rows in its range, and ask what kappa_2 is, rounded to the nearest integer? 10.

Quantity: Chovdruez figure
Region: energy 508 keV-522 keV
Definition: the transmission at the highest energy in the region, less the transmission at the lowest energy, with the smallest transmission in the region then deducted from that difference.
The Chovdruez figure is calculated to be -440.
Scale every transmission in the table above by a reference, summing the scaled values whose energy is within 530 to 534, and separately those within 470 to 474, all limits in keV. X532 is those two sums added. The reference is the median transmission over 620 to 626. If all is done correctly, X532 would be 4.44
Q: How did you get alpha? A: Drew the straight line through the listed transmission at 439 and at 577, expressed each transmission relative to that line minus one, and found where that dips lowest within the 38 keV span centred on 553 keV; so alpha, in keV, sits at 561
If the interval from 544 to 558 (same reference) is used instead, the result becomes 557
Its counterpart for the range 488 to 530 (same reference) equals 497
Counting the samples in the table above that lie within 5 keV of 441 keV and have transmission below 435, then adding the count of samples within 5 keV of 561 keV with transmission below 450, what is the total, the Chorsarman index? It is 6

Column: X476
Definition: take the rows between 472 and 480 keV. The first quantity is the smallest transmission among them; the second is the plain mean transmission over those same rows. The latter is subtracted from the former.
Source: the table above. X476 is -23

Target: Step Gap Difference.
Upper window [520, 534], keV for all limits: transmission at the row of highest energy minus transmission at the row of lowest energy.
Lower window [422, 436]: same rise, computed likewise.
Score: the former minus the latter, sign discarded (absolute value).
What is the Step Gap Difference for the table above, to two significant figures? 81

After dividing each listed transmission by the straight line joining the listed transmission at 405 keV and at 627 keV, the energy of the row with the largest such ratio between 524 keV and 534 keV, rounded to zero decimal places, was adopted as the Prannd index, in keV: 533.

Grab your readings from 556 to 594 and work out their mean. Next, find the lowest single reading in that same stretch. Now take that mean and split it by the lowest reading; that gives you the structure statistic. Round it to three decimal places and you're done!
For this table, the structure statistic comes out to 1.065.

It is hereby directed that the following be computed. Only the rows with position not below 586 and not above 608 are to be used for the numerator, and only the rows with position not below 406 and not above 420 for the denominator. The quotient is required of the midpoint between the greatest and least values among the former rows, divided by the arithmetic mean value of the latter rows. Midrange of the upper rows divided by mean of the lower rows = 1.07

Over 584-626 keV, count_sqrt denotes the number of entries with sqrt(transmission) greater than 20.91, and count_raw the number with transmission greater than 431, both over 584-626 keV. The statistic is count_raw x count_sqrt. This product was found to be 357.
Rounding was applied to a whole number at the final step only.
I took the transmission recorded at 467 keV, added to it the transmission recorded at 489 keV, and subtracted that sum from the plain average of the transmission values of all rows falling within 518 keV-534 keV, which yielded -345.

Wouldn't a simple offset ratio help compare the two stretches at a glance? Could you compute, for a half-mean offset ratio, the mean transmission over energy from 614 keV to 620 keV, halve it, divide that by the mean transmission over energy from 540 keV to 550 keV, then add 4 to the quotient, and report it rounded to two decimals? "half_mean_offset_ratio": 4.46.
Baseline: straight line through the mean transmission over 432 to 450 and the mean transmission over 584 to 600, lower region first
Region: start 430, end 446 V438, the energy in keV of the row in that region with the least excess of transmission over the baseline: 441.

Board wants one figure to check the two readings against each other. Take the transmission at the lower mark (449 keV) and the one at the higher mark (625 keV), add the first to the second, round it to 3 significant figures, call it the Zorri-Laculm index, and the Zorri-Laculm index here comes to 874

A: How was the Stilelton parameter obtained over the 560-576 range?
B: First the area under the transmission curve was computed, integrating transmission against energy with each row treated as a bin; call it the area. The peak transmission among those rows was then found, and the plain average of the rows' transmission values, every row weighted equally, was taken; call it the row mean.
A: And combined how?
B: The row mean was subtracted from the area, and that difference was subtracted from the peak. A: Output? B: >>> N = -6058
